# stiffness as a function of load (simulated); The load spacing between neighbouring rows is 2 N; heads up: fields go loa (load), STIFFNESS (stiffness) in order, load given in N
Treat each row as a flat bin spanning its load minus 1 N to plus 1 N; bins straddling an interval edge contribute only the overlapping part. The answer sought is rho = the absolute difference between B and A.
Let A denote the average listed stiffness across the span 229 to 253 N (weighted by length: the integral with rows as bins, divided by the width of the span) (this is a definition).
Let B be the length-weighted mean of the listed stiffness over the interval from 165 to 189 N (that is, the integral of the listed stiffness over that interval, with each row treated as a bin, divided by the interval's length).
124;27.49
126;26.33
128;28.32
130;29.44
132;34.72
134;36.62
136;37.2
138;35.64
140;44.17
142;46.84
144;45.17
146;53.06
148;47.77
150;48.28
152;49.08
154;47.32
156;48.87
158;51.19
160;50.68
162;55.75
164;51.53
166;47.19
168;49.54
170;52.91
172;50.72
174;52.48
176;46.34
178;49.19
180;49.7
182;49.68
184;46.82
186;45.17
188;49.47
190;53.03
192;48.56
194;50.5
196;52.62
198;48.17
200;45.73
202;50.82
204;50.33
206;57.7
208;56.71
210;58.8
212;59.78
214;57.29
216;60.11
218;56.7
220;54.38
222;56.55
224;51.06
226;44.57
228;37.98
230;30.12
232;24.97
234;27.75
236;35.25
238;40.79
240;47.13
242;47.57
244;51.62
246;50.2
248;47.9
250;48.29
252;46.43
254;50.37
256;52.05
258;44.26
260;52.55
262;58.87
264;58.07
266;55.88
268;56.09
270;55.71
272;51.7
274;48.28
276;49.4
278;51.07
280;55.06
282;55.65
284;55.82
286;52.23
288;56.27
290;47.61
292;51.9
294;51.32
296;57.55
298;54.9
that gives 7.6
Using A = 42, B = 49.1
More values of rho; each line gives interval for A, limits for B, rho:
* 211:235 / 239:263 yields 3.0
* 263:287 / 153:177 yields 3.4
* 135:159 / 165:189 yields 2.9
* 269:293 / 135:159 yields 6.3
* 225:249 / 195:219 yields 14.1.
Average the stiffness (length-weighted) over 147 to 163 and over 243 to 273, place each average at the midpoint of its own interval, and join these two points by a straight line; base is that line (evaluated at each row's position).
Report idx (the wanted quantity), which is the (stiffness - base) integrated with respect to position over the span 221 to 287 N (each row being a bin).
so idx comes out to -244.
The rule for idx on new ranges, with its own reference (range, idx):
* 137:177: -47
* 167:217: 53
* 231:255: -204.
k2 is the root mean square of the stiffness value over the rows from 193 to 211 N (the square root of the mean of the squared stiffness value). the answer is 52.5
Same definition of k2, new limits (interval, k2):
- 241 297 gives 52.3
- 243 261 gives 49.4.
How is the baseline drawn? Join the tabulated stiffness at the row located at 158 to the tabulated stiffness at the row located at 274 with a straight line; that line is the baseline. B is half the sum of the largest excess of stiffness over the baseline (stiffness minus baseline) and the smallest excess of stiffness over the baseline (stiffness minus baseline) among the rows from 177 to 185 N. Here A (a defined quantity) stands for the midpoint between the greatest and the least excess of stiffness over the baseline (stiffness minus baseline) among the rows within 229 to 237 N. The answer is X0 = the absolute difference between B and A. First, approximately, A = -19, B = -2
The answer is 17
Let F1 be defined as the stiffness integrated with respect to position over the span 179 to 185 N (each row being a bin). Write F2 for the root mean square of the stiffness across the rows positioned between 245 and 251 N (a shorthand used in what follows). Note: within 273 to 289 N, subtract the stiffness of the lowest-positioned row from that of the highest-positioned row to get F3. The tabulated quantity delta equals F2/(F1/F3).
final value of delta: 1.3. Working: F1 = 292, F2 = 49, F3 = 8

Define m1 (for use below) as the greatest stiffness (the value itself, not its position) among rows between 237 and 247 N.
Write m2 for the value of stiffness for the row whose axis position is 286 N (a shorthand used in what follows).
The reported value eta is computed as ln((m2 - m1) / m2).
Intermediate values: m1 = 51.62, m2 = 52.23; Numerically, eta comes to -4.4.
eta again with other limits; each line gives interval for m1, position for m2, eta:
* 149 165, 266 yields -6.1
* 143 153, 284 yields -3.0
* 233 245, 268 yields -2.5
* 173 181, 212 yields -2.1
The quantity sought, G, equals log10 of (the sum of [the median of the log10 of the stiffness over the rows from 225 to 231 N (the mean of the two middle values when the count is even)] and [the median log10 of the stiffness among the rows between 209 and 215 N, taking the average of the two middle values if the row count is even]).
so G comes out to 0.525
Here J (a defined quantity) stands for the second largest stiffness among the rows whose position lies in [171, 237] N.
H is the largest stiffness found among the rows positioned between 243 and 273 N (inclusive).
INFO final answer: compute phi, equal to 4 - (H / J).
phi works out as 3.02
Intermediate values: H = 58.87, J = 59.78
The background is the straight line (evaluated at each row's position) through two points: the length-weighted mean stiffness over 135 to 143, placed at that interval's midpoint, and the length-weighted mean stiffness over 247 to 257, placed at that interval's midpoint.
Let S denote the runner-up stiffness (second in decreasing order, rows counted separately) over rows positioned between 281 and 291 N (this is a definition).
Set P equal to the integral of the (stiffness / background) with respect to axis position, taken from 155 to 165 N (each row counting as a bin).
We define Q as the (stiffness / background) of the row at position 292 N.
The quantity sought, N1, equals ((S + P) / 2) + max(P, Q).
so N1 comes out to 46.1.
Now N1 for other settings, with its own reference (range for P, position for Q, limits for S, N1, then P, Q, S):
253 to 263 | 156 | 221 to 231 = 41.2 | 10.4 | 1.16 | 51.06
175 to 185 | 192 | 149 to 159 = 41.1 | 11.0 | 1.09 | 49.08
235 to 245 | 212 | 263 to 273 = 41.9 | 9.2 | 1.30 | 56.09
